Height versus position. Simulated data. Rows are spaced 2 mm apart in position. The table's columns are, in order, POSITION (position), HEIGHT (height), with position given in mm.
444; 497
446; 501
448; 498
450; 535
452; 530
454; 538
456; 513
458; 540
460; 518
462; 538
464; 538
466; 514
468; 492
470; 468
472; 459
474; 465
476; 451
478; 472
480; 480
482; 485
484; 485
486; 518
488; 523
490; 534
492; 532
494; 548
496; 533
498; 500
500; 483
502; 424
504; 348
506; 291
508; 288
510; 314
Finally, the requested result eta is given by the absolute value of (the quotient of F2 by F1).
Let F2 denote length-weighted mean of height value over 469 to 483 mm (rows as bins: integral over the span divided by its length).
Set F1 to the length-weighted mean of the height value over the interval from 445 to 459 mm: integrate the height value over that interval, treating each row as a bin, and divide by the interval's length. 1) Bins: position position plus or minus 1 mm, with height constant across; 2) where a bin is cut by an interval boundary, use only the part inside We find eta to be 0.90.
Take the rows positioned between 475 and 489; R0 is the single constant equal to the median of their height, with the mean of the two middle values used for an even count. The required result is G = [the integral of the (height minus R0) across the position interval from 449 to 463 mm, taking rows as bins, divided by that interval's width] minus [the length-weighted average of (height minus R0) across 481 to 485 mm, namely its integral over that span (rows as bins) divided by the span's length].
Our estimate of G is 45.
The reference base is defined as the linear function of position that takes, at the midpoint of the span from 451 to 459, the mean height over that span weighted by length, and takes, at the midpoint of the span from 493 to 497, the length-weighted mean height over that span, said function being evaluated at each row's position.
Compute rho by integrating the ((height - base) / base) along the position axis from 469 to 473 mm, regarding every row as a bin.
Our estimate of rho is -0.53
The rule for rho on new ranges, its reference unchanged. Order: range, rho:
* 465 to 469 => -0.23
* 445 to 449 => -0.22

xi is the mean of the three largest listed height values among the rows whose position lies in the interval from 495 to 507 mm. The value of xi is 505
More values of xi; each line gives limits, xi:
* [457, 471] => 539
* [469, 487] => 496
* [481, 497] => 538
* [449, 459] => 538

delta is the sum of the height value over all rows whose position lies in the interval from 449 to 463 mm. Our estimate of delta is 3712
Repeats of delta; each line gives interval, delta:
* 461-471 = 2550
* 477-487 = 2440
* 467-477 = 2335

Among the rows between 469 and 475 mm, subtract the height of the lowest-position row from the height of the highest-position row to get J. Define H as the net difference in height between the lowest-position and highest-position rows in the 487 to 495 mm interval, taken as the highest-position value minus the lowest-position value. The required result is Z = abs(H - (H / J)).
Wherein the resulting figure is 33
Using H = 25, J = -3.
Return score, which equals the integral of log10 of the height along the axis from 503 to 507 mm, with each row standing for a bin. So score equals 10.0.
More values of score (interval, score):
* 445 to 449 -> 10.8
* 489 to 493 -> 10.9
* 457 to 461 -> 10.9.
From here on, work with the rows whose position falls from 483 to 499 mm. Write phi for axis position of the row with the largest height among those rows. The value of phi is 494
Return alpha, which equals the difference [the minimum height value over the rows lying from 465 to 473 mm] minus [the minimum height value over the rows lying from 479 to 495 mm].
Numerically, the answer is -21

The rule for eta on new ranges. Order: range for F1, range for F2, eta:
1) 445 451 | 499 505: 0.82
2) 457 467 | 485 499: 0.99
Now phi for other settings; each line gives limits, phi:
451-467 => 458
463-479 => 464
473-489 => 488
